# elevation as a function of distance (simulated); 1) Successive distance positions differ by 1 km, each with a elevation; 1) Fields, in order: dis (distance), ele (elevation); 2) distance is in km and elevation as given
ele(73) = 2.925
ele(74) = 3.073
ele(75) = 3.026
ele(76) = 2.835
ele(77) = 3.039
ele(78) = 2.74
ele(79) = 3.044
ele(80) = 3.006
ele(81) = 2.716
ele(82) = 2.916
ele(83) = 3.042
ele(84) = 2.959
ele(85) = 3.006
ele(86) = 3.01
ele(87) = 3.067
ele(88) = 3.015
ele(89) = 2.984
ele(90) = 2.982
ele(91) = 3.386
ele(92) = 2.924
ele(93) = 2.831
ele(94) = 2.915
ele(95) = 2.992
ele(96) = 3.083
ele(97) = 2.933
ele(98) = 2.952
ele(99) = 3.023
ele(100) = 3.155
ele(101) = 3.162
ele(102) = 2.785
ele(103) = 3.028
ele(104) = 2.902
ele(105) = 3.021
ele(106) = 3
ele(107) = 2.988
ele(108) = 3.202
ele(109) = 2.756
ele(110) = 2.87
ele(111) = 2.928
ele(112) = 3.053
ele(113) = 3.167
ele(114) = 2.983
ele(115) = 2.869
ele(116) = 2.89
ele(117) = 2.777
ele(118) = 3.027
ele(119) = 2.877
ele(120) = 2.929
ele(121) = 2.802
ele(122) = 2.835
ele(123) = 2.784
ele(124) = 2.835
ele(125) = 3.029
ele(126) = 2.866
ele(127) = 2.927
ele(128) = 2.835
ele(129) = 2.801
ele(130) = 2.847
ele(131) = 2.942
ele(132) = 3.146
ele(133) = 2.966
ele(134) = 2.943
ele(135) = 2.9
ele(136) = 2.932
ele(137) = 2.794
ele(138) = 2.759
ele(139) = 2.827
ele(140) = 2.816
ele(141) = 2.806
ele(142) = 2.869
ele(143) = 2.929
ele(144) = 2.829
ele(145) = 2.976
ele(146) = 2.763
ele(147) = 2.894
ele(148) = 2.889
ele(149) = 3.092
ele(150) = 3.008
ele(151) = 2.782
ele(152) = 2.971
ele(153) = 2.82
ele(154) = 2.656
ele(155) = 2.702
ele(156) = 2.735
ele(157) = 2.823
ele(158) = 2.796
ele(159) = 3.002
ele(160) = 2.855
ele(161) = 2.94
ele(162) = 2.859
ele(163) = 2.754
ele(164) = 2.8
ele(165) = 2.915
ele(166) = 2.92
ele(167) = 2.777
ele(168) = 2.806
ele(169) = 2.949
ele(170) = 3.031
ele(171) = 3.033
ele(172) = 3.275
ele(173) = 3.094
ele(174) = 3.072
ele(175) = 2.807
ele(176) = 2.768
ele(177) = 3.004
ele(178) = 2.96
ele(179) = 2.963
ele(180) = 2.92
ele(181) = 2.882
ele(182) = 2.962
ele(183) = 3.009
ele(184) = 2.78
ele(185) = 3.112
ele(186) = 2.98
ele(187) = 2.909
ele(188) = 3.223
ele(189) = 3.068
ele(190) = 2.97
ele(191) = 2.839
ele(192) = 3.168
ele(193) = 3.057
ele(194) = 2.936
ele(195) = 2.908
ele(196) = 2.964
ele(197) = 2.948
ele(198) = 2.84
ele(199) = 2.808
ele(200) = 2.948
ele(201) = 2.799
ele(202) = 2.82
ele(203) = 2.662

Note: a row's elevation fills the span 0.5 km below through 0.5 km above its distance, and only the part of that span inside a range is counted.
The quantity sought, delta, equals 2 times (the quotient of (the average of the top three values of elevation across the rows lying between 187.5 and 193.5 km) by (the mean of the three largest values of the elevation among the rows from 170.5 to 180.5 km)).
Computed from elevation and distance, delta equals 2.00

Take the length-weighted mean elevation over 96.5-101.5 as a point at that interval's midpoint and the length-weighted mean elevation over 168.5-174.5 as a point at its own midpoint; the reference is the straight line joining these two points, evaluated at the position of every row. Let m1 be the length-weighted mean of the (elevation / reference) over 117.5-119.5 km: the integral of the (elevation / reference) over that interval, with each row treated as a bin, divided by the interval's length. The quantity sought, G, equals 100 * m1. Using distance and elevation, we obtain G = 96.7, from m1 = 0.967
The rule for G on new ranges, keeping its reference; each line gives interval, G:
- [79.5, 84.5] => 96.4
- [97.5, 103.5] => 99.1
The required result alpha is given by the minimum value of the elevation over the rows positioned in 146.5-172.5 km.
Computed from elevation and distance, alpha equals 2.656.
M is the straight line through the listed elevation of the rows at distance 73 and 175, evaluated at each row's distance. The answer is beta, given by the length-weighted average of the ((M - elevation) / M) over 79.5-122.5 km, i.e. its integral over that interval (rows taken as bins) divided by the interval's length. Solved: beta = -0.027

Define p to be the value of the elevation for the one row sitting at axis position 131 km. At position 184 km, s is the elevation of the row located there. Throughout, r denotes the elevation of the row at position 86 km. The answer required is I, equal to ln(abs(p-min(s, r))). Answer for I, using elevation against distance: -1.82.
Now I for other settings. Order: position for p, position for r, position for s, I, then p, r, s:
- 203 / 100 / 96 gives -0.87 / 2.662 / 3.155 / 3.083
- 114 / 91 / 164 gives -1.70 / 2.983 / 3.386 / 2.8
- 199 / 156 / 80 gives -2.62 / 2.808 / 2.735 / 3.006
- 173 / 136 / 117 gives -1.15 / 3.094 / 2.932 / 2.777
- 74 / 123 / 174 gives -1.24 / 3.073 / 2.784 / 3.072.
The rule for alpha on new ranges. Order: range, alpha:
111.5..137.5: 2.777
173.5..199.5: 2.768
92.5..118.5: 2.756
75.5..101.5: 2.716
